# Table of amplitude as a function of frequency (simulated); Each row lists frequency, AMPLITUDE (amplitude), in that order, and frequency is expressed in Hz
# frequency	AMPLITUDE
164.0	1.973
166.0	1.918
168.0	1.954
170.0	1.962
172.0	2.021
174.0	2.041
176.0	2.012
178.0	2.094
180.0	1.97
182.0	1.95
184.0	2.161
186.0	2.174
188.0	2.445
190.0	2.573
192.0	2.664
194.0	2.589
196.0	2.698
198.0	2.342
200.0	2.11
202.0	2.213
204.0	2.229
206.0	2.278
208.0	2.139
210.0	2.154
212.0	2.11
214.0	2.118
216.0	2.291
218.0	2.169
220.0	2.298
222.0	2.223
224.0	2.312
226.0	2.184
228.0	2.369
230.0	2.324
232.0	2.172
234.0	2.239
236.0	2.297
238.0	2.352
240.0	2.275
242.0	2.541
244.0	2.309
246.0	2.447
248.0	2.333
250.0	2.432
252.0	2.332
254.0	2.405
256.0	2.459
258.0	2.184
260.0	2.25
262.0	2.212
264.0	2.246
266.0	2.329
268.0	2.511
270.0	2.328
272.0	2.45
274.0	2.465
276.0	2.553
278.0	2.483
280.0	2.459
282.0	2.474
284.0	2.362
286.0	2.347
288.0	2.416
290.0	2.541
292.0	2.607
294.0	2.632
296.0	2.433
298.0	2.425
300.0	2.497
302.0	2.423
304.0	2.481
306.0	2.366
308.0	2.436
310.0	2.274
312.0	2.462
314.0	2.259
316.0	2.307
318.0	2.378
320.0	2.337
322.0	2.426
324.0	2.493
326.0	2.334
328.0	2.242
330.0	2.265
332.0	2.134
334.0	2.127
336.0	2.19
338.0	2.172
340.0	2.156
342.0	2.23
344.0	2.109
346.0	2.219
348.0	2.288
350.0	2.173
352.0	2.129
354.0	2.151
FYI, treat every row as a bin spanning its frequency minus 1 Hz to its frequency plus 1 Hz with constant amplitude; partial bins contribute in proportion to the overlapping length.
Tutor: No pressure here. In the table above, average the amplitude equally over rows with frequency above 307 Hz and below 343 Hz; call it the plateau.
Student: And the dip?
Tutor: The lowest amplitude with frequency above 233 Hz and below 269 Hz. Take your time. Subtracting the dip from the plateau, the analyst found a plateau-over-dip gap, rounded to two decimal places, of 0.11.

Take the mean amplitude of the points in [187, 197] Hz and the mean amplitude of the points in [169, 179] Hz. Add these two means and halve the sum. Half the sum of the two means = 2.31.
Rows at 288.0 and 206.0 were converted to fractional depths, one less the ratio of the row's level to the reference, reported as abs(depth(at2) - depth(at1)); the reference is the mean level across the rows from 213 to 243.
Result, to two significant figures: 0.061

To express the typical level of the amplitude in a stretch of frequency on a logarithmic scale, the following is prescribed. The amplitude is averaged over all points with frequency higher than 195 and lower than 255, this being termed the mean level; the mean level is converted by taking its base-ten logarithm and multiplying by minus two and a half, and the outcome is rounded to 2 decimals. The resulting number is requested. -0.90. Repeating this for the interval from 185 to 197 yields -1.01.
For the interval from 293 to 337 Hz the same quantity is -0.93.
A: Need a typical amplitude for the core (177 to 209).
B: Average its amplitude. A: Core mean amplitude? 2.29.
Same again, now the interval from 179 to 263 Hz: 2.29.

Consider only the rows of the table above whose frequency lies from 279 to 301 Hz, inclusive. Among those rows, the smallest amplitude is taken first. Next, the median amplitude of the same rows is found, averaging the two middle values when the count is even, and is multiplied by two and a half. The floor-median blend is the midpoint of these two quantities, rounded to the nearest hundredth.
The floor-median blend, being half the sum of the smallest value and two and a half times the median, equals 4.25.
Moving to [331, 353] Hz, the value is 3.77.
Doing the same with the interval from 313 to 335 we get 3.95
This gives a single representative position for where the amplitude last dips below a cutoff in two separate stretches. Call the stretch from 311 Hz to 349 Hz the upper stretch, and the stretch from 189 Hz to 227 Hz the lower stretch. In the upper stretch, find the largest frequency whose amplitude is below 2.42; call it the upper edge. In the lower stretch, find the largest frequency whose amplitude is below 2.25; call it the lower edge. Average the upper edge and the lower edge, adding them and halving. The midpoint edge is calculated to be 287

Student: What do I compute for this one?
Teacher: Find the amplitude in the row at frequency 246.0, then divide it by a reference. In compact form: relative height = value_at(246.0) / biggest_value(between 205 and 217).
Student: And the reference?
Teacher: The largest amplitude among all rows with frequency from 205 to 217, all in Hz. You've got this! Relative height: 1.07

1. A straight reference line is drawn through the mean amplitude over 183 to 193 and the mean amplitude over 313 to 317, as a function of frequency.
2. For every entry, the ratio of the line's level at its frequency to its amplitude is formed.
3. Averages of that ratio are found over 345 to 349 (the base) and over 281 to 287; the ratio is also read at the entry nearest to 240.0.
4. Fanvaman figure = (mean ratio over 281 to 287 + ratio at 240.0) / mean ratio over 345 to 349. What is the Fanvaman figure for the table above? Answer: 2.00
